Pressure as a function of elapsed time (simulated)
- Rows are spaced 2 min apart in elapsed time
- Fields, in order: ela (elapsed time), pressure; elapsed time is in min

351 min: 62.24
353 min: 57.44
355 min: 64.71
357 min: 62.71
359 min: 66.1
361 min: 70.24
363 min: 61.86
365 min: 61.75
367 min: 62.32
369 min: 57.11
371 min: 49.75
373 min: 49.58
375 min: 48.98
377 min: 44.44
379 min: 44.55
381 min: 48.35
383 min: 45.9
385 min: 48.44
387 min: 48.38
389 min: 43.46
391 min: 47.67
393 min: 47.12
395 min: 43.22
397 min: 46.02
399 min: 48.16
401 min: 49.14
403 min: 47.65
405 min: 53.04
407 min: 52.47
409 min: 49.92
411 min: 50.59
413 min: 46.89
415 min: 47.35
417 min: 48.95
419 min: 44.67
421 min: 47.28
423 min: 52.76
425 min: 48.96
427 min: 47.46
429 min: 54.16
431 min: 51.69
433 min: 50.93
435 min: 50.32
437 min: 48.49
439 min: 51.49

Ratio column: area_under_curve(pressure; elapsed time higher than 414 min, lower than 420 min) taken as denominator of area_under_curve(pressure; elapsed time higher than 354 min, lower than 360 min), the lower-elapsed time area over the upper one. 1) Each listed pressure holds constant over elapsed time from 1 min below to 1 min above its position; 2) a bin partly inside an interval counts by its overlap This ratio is 1.4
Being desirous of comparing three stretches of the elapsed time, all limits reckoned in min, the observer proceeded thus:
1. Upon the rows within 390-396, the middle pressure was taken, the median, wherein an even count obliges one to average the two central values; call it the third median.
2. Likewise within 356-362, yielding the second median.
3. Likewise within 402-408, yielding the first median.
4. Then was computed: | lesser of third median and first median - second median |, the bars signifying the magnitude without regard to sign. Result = 19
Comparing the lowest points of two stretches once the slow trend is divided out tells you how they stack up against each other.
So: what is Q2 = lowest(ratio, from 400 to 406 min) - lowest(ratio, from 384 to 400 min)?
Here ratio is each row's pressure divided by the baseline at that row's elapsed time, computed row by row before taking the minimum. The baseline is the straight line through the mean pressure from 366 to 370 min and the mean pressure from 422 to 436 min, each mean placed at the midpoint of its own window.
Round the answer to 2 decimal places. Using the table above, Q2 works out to 0.11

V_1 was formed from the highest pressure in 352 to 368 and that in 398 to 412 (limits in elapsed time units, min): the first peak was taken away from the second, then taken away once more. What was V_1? -87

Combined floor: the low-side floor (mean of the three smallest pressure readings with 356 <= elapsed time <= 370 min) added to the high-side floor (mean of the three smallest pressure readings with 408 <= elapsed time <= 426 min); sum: 107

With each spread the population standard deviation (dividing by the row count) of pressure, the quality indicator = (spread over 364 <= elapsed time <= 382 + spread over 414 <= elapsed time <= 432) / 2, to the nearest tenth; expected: 4.7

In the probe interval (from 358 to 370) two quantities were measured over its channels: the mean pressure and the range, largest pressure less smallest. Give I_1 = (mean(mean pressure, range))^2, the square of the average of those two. 1458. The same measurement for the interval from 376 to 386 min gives 633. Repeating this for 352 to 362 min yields 1484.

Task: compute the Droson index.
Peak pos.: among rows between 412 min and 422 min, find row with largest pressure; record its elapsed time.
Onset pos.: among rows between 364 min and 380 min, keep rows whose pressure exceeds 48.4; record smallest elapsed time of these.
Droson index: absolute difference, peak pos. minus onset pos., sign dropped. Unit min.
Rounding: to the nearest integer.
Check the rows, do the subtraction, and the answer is 52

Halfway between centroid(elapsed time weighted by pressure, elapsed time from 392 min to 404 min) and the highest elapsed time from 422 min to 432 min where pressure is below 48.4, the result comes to 412.5 min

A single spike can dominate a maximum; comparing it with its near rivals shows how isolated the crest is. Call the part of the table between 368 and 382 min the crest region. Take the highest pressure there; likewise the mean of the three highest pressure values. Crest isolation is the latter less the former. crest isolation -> -5.0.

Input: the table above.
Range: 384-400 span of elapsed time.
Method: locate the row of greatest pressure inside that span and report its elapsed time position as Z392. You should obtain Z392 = 385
